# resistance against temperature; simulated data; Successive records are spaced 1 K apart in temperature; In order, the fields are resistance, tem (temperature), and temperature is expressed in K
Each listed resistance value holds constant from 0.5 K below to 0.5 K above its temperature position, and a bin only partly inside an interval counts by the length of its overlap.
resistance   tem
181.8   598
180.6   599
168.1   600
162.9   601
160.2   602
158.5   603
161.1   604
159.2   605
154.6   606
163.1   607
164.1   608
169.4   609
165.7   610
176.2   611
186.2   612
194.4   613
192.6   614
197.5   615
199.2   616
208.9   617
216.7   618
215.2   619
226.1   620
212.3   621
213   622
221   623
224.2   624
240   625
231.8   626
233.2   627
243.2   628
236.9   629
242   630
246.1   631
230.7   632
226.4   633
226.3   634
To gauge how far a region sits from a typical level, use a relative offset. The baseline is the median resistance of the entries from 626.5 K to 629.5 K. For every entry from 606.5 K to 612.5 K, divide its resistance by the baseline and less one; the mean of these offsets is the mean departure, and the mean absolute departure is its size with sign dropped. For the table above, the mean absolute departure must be 0.28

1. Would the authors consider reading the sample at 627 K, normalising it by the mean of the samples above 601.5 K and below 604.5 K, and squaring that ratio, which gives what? 2.13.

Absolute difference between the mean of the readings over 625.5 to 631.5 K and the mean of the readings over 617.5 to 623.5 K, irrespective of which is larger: 21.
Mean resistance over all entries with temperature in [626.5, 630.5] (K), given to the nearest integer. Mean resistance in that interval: 239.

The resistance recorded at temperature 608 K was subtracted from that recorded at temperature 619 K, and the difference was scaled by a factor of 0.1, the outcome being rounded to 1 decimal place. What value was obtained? 5.1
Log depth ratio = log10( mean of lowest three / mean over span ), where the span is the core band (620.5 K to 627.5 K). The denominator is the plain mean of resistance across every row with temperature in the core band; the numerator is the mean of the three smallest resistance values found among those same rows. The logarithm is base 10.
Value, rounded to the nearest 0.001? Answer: -0.019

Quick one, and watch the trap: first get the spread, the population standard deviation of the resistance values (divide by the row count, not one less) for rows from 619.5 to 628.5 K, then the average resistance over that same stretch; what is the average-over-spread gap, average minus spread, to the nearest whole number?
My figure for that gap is 217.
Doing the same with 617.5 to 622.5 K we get 212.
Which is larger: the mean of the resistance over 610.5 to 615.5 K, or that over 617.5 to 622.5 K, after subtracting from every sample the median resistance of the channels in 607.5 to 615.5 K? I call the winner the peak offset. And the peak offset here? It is 35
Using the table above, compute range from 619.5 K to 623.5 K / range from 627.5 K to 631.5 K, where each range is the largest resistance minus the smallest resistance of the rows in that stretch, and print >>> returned 1.5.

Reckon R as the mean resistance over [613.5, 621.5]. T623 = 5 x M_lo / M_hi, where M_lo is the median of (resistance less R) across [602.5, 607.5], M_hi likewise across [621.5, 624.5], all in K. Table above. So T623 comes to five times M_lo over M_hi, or -19.8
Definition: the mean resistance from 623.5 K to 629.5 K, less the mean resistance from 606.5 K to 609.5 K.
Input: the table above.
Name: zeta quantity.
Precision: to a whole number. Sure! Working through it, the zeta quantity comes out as 69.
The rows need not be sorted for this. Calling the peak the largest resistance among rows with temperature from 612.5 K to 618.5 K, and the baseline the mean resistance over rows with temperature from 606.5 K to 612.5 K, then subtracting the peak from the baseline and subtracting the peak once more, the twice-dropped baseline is -263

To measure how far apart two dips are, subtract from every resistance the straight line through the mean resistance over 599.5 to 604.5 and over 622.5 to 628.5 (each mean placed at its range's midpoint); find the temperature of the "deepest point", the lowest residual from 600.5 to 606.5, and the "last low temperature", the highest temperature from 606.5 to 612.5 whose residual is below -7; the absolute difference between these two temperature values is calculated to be 5 K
